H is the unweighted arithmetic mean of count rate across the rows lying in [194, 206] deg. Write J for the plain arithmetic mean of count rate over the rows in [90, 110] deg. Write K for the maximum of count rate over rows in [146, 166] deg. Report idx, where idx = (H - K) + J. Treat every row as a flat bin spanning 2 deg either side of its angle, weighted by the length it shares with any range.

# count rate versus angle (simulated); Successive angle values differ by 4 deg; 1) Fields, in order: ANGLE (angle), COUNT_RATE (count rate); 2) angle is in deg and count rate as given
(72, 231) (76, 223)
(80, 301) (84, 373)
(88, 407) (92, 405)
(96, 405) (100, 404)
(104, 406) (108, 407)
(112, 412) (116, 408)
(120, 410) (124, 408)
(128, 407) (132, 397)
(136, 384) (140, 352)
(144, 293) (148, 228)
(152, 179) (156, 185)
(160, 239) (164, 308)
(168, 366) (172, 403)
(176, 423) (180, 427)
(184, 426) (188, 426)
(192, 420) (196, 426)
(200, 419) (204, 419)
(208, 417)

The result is 519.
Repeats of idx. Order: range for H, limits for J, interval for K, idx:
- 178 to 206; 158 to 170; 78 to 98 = 321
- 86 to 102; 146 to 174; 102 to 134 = 266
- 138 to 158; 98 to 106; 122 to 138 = 244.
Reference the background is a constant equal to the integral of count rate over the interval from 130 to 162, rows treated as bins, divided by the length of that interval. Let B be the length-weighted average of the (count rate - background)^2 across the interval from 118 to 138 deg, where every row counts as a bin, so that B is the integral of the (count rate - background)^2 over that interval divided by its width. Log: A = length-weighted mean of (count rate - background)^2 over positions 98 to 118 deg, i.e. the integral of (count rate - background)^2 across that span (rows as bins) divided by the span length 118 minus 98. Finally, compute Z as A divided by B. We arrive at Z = 1.1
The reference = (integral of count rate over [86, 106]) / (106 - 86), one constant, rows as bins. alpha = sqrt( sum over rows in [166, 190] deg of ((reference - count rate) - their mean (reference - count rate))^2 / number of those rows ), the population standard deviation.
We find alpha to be 22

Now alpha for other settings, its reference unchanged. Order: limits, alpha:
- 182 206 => 3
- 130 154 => 80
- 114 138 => 9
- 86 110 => 1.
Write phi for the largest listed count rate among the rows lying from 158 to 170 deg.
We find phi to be 366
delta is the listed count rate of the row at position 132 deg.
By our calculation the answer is 397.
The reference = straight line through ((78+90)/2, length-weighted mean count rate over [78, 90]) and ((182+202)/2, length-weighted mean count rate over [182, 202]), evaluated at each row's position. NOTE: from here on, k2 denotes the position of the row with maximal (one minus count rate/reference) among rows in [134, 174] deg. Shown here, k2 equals 152 deg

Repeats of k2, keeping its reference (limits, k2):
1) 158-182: 160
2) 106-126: 124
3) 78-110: 80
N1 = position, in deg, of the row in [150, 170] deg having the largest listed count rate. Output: 168 deg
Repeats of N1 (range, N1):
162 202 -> 180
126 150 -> 128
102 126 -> 112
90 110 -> 108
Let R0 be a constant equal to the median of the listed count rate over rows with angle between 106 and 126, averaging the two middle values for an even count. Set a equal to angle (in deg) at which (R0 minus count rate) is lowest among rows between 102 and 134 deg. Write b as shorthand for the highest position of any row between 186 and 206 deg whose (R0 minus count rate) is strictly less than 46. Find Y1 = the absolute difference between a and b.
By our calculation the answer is 92 deg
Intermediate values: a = 112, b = 204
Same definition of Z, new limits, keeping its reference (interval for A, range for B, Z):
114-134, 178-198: 0.8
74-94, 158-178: 1.0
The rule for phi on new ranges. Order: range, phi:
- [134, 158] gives 384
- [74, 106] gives 407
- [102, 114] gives 412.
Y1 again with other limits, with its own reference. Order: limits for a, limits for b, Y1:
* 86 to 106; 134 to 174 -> 84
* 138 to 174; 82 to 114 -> 60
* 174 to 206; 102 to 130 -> 52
